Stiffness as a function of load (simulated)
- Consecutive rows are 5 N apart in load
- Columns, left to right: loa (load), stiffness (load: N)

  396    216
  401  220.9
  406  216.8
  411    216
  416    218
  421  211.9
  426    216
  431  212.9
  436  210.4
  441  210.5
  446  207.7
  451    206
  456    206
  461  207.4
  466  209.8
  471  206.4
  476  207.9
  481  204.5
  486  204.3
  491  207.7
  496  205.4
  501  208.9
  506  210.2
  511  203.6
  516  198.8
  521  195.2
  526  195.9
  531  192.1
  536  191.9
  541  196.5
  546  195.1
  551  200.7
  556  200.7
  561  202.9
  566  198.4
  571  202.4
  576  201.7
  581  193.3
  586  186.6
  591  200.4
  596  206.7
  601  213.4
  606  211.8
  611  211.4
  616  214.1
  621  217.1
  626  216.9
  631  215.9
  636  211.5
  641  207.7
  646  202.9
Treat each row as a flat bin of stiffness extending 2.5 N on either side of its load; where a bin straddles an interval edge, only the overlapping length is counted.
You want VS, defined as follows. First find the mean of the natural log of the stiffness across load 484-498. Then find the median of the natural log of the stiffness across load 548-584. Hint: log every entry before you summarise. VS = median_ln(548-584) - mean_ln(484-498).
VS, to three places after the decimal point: -0.025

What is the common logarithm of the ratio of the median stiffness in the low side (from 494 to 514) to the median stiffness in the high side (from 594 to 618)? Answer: -0.010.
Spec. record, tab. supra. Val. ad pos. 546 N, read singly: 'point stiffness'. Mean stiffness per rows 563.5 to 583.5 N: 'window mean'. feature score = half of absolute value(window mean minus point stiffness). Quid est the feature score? 1.9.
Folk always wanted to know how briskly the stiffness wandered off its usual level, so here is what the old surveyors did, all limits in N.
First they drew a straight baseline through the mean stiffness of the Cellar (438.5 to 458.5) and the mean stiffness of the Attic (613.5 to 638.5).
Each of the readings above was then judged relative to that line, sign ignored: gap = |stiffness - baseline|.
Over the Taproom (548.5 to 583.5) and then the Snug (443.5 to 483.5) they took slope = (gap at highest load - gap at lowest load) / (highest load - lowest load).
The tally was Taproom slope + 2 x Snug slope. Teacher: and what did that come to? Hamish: 0.5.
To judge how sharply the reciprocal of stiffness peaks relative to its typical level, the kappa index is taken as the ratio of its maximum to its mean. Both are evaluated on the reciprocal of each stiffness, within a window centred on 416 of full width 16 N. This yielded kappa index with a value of 1.02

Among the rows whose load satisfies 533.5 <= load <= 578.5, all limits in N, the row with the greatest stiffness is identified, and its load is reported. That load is 561 N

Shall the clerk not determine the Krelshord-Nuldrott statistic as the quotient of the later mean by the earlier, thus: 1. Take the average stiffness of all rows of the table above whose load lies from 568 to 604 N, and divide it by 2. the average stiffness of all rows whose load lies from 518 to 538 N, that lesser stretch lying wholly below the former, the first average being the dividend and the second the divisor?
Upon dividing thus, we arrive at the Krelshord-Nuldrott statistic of 1.04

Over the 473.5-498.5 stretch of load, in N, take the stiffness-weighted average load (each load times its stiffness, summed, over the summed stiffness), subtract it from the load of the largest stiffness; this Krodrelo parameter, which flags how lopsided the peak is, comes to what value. -10.0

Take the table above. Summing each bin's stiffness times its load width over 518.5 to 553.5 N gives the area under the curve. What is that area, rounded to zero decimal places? 6837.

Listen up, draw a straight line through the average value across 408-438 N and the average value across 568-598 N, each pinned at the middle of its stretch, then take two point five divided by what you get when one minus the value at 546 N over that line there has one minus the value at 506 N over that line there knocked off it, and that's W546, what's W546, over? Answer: 46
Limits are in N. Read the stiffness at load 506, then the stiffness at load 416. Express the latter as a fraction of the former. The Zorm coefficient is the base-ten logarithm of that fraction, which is 0.016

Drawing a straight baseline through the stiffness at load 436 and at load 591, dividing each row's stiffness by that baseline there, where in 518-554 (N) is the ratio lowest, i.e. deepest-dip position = 531 N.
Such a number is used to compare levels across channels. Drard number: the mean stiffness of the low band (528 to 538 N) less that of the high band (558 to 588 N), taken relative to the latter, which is -0.028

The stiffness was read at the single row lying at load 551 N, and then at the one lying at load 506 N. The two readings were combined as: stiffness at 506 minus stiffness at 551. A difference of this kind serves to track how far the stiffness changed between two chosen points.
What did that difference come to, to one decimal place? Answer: 9.5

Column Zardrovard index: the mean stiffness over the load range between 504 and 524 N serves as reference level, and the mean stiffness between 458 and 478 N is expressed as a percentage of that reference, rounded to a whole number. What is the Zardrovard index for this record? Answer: 103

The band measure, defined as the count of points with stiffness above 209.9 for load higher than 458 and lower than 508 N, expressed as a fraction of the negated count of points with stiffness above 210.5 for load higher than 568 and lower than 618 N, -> -0.25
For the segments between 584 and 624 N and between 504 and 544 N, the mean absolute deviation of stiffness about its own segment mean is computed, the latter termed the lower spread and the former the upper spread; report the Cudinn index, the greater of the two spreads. 7.3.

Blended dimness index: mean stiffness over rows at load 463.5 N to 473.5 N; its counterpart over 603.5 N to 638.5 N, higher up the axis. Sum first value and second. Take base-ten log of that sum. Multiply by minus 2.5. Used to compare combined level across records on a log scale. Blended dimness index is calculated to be -6.56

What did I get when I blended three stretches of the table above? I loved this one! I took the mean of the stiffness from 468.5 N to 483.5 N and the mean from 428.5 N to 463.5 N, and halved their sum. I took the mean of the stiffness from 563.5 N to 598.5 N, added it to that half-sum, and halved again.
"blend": 203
